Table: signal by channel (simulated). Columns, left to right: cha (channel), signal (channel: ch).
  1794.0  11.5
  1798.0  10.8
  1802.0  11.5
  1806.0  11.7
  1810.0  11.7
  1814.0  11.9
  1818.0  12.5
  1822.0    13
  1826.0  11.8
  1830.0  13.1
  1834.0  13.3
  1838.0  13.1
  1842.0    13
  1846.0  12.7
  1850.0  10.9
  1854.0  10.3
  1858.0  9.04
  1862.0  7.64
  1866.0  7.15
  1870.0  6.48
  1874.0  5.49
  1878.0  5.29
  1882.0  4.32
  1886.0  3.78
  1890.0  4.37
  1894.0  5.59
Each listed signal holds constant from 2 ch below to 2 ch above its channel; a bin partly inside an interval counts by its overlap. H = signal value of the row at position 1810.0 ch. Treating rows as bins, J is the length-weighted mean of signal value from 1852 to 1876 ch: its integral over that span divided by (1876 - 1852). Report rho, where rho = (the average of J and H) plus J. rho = 17.4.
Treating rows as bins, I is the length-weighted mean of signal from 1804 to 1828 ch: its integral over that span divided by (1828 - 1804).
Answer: 12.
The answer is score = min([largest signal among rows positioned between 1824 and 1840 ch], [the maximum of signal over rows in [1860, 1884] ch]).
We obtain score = 8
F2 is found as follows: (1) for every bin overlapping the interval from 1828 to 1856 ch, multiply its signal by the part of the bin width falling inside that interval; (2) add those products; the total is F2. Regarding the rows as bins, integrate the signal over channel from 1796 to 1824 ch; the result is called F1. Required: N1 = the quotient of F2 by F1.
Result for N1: 1.04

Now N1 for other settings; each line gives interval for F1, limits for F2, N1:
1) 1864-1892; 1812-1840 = 2.41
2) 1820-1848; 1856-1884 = 0.50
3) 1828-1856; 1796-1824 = 0.96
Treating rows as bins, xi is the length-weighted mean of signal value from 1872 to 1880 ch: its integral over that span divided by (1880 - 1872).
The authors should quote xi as 5.4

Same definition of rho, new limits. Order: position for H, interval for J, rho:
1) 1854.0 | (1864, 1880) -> 14.3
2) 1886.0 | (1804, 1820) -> 19.8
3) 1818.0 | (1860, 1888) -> 14.9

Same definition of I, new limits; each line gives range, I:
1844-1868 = 10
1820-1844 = 13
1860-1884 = 6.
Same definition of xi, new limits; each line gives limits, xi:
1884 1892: 4.1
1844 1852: 11.8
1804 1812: 11.7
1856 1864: 8.3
